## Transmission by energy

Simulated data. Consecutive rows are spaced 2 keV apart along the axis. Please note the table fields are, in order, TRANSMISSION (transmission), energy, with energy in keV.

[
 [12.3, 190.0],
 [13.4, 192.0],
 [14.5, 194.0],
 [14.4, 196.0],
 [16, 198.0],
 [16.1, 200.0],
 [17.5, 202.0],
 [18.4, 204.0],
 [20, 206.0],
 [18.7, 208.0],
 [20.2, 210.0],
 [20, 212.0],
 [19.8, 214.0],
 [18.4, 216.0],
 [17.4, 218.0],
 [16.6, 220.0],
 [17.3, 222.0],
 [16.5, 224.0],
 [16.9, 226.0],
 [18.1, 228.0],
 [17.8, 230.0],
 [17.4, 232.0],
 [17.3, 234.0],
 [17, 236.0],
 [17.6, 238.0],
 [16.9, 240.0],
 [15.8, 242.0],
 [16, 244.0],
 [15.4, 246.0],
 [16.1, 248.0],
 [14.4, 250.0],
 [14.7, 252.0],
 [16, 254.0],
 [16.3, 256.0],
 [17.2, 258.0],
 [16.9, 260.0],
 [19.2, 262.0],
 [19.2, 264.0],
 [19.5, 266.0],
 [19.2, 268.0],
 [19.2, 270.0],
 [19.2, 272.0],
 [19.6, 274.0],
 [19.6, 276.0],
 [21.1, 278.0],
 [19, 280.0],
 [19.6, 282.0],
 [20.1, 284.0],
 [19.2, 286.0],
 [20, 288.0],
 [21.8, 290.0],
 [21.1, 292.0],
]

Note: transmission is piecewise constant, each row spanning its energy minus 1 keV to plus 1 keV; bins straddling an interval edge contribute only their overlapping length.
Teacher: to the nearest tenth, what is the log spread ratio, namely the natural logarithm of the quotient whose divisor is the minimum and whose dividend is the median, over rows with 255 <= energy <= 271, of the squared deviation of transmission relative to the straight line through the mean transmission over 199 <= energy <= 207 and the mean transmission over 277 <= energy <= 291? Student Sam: 2.6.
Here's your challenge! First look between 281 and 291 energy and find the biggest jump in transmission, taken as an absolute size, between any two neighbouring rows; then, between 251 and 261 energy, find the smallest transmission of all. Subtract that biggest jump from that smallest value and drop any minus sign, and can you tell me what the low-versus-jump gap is 12.9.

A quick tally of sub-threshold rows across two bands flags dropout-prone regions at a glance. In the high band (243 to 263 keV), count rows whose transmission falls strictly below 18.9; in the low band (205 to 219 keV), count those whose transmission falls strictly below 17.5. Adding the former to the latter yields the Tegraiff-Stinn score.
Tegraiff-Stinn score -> 10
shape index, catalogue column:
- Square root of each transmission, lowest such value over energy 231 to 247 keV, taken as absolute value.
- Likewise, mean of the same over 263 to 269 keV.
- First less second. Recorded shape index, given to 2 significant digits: -0.47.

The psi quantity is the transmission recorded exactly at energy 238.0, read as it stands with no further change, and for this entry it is 17.6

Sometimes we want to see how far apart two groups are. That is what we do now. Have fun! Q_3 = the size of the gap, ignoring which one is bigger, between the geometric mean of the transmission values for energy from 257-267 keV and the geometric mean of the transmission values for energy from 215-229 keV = 1.1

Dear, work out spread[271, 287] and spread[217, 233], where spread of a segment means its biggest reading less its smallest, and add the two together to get 3.7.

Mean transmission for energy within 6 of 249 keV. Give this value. 15.4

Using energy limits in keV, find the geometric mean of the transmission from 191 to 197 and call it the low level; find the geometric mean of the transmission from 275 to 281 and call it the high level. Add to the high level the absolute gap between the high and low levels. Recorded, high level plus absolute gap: 25.7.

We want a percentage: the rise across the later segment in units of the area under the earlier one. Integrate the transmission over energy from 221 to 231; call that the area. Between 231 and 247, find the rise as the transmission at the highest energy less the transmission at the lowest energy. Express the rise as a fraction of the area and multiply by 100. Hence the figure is -1.2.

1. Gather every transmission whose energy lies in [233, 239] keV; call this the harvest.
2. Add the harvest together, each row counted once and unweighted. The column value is 51.9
